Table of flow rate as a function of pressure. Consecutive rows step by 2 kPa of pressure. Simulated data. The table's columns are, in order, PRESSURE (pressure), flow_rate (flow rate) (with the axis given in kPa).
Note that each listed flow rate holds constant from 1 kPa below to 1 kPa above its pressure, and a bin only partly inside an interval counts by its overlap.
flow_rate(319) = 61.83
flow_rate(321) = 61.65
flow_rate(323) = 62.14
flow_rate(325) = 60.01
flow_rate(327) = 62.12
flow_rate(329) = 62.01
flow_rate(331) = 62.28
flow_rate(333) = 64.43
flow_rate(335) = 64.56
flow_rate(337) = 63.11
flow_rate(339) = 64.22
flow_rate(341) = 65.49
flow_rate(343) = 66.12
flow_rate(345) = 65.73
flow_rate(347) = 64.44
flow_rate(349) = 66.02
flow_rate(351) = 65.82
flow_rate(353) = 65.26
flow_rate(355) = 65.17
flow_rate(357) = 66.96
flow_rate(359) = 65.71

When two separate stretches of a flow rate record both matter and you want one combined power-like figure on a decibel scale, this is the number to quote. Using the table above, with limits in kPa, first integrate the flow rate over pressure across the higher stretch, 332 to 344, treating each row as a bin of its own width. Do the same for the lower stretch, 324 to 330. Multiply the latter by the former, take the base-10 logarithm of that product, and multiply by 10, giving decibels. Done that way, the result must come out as 54.6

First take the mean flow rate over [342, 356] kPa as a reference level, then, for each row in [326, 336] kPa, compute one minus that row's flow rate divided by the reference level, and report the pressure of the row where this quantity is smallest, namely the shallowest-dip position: 335 kPa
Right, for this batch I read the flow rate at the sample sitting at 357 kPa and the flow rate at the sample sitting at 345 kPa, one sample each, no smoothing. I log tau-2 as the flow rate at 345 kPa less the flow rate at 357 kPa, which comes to -1.2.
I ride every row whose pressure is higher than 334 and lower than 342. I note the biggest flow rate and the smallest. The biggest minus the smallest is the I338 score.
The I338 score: 2.4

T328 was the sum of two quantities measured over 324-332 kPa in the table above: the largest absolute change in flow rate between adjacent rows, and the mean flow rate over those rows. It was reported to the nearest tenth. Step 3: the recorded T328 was 63.7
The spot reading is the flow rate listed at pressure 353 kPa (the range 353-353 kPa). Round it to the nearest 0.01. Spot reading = 65.26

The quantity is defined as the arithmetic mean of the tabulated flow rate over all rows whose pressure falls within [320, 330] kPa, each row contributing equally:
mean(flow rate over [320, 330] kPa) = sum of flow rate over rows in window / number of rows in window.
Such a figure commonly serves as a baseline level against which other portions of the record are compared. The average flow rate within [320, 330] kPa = 61.6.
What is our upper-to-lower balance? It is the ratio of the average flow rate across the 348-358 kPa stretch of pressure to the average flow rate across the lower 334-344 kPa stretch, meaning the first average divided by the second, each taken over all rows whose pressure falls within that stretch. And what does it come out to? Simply 1.018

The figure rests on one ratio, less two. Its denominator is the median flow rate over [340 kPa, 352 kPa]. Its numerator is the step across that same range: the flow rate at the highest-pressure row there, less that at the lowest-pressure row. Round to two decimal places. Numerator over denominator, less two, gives -1.99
